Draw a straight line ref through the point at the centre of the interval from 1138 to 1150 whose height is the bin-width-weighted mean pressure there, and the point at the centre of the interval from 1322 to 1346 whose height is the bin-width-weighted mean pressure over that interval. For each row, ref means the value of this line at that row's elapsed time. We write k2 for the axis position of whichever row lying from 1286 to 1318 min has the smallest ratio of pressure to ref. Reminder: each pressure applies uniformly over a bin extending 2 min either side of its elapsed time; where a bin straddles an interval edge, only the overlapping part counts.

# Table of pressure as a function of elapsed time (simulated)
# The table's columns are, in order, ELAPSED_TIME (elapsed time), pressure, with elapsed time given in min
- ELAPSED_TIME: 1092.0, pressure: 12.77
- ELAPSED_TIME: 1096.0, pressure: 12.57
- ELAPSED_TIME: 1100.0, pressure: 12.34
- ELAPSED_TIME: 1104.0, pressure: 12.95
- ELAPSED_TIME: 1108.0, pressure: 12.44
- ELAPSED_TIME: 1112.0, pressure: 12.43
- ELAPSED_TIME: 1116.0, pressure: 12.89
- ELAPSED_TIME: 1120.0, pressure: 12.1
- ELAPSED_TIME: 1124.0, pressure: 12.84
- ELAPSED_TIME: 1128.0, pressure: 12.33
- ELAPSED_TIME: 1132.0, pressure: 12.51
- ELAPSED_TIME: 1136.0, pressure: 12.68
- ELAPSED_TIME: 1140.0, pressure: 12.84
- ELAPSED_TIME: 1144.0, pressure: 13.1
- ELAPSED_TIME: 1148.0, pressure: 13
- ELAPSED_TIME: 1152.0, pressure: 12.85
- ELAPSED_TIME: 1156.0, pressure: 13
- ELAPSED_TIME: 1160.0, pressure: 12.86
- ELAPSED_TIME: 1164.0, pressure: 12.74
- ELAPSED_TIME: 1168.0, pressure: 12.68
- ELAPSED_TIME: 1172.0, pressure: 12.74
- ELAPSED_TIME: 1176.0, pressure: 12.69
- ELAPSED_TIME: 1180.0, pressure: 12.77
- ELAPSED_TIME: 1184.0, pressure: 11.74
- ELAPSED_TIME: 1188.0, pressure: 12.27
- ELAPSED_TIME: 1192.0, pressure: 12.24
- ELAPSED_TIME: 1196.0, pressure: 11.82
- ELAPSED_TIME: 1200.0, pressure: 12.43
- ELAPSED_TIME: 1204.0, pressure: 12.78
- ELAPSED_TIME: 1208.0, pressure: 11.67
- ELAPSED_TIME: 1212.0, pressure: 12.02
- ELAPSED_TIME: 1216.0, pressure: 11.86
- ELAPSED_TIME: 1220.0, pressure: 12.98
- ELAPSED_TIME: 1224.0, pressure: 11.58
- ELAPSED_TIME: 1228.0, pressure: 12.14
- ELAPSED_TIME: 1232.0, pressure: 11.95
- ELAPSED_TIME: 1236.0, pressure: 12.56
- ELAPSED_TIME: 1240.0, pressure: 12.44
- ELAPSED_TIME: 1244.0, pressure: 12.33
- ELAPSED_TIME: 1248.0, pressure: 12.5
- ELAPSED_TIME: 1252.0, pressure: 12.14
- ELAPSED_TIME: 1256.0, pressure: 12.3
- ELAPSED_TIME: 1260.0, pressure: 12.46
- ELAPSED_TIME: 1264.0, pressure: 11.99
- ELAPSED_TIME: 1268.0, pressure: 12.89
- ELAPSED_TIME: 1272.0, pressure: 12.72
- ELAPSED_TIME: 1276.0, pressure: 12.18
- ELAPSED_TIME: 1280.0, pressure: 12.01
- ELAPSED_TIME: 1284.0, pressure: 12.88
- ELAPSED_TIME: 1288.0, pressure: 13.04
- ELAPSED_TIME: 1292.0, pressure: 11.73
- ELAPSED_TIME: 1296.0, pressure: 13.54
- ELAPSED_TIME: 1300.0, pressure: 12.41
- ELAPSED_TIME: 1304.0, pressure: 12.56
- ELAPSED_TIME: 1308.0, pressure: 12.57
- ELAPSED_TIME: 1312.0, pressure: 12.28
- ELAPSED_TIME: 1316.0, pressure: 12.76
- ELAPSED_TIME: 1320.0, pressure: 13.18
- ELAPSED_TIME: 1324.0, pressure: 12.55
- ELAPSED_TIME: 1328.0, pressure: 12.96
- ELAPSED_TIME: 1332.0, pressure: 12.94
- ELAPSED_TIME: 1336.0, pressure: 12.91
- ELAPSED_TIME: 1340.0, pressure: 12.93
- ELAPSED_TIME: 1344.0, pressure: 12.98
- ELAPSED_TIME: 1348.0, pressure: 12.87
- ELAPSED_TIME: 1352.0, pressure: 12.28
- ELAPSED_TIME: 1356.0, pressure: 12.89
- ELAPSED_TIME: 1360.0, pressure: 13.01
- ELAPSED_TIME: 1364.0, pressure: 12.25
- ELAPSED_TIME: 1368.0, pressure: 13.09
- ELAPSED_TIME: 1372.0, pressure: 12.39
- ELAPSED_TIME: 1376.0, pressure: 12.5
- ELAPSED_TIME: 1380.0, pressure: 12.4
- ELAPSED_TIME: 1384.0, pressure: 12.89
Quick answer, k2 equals 1292.0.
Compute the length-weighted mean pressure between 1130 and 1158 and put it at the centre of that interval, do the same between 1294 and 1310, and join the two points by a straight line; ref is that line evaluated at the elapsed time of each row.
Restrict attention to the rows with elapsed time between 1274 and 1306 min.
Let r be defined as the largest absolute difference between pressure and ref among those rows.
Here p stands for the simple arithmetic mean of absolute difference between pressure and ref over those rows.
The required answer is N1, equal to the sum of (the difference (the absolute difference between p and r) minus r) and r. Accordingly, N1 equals 0.53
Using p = 0.52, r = 1.05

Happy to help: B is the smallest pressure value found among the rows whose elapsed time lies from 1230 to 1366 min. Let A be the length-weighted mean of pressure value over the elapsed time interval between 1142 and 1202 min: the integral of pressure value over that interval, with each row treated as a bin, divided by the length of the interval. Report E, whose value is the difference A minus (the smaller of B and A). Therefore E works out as 0.87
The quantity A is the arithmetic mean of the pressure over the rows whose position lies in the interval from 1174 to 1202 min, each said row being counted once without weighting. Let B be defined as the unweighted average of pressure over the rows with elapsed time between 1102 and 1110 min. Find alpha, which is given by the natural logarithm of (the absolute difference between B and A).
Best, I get -0.9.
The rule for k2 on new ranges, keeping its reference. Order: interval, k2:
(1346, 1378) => 1364.0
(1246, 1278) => 1264.0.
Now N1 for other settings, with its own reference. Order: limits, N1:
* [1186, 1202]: 0.37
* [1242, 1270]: 0.35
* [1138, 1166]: 0.15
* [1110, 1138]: 0.44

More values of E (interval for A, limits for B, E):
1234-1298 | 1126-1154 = 0.15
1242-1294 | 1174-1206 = 0.66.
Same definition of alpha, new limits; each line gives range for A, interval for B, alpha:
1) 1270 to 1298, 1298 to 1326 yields -3.5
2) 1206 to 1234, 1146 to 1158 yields -0.1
